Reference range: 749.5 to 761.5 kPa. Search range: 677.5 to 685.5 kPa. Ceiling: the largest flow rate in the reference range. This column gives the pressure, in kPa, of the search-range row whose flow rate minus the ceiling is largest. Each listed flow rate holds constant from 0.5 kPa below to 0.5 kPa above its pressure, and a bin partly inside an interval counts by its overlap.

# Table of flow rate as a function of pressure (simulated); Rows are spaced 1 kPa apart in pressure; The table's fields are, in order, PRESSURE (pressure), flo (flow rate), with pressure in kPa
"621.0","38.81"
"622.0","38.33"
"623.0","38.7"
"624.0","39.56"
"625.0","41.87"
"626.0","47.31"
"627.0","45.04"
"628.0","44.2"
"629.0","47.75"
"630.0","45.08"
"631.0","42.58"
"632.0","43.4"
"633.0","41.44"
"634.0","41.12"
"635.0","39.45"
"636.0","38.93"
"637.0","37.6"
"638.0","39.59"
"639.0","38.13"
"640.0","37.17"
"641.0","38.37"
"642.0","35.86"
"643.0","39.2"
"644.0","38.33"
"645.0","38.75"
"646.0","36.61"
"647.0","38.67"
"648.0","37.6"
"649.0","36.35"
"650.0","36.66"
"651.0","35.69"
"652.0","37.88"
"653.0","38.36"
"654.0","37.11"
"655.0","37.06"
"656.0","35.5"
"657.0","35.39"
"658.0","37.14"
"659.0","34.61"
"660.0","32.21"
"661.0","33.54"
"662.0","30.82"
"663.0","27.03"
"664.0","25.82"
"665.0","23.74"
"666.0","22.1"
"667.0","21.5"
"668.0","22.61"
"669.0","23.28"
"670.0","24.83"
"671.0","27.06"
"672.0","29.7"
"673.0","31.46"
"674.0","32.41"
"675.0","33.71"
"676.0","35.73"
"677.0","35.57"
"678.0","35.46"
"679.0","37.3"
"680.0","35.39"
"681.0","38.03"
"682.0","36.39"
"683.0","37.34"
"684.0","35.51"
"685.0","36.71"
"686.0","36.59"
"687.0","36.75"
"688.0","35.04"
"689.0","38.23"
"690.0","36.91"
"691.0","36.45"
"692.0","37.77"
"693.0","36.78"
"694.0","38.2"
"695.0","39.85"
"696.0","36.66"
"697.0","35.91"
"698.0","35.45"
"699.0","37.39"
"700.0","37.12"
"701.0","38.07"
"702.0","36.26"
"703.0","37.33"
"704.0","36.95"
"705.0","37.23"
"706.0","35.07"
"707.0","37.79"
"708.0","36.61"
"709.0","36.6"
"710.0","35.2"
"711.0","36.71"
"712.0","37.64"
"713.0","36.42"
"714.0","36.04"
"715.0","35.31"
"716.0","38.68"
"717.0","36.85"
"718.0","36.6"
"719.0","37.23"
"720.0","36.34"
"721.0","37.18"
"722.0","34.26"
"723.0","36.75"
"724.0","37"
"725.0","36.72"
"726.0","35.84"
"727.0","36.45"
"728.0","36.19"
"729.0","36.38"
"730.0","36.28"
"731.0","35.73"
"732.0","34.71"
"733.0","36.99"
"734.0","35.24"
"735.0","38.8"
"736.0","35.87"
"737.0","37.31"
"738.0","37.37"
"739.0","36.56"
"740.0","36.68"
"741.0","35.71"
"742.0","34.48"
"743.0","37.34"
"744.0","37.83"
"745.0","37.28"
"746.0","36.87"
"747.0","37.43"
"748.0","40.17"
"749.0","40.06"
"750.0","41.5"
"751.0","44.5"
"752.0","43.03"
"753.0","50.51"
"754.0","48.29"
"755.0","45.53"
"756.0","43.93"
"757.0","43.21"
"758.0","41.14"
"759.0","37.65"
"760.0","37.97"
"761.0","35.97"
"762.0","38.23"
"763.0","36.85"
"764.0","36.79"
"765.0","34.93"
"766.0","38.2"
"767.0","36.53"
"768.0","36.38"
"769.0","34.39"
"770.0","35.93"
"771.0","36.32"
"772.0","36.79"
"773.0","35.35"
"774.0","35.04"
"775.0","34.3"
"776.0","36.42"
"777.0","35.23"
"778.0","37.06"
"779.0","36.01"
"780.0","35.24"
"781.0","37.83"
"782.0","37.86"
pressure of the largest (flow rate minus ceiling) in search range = 681.0 kPa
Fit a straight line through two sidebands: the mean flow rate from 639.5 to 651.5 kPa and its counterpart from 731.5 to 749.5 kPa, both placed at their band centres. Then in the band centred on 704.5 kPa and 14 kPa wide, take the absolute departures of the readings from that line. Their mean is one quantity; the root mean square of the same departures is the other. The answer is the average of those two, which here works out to 0.9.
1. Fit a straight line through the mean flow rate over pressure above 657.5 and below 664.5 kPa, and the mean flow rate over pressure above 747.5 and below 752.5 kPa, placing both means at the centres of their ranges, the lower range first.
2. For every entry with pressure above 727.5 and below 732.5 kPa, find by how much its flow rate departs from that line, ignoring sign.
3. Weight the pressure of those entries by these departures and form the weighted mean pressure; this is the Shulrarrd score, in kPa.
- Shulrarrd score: 730.3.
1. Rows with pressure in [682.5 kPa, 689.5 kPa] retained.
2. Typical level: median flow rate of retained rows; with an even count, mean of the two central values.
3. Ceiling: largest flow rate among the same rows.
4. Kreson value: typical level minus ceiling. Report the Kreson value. -1.5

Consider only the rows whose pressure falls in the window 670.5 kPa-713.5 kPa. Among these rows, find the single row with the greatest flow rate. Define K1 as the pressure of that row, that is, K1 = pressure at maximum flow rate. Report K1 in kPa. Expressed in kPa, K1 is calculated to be 695.0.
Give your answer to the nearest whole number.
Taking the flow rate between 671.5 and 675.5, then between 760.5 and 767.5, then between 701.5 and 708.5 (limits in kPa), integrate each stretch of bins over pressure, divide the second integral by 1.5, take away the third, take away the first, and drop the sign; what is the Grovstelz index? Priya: 213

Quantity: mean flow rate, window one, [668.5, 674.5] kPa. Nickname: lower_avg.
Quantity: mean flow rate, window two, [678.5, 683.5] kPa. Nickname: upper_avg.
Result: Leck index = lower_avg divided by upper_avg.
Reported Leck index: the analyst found 0.76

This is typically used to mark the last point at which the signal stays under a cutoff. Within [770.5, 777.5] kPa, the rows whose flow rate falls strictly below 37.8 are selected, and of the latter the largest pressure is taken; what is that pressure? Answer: 777.0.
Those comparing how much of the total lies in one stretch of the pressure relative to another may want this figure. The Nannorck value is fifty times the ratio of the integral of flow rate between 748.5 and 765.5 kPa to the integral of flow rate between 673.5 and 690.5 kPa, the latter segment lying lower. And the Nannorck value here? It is 57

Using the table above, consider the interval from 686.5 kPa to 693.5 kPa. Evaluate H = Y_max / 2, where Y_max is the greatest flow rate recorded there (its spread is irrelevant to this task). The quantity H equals 19.1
